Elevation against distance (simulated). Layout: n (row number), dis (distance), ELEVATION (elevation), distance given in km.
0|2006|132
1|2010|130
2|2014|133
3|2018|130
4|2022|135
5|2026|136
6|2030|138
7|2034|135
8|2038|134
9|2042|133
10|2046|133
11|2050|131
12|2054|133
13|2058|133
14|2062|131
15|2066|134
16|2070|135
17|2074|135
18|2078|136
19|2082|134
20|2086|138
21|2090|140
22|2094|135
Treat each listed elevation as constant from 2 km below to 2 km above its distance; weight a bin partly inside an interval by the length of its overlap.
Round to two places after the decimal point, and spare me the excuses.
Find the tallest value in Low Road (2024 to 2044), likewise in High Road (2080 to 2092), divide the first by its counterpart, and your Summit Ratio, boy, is 0.99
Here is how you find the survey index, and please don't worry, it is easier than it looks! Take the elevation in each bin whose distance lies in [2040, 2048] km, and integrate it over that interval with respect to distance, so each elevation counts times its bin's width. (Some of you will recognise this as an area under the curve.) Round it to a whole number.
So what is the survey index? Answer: 1064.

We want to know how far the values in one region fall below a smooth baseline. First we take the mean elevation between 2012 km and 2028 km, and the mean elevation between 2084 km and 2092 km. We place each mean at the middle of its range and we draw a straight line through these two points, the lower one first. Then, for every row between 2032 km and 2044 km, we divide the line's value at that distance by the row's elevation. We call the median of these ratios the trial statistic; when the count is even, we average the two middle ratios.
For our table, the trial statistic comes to 1.007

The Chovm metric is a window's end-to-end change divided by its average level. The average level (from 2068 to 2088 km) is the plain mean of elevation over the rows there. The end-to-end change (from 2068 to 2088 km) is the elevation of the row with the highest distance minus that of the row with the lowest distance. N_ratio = 0.022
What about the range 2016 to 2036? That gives 0.037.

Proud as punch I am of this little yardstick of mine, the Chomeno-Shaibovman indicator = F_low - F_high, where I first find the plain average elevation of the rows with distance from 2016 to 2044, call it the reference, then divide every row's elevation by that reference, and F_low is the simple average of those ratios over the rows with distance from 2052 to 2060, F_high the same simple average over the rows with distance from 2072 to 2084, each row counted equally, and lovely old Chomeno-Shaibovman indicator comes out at -0.01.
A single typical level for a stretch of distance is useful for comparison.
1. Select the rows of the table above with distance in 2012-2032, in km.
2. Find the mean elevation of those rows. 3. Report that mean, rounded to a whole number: 134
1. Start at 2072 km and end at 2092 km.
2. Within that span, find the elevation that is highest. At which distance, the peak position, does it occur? 2090 km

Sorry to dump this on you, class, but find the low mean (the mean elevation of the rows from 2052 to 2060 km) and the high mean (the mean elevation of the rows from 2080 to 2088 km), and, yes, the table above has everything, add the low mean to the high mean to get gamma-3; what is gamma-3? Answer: 269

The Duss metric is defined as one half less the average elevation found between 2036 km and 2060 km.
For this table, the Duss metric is -132.3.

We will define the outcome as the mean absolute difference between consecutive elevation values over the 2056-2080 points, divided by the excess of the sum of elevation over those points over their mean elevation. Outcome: 0.0021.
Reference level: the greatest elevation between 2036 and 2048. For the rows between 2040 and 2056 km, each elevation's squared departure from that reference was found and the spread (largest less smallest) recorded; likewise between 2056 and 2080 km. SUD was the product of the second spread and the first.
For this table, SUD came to 72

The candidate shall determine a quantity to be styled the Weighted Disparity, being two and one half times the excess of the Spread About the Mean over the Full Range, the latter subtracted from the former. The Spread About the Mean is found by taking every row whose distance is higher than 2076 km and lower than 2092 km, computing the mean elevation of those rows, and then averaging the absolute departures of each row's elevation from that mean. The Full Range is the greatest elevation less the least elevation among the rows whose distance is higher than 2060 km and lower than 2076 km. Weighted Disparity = -5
